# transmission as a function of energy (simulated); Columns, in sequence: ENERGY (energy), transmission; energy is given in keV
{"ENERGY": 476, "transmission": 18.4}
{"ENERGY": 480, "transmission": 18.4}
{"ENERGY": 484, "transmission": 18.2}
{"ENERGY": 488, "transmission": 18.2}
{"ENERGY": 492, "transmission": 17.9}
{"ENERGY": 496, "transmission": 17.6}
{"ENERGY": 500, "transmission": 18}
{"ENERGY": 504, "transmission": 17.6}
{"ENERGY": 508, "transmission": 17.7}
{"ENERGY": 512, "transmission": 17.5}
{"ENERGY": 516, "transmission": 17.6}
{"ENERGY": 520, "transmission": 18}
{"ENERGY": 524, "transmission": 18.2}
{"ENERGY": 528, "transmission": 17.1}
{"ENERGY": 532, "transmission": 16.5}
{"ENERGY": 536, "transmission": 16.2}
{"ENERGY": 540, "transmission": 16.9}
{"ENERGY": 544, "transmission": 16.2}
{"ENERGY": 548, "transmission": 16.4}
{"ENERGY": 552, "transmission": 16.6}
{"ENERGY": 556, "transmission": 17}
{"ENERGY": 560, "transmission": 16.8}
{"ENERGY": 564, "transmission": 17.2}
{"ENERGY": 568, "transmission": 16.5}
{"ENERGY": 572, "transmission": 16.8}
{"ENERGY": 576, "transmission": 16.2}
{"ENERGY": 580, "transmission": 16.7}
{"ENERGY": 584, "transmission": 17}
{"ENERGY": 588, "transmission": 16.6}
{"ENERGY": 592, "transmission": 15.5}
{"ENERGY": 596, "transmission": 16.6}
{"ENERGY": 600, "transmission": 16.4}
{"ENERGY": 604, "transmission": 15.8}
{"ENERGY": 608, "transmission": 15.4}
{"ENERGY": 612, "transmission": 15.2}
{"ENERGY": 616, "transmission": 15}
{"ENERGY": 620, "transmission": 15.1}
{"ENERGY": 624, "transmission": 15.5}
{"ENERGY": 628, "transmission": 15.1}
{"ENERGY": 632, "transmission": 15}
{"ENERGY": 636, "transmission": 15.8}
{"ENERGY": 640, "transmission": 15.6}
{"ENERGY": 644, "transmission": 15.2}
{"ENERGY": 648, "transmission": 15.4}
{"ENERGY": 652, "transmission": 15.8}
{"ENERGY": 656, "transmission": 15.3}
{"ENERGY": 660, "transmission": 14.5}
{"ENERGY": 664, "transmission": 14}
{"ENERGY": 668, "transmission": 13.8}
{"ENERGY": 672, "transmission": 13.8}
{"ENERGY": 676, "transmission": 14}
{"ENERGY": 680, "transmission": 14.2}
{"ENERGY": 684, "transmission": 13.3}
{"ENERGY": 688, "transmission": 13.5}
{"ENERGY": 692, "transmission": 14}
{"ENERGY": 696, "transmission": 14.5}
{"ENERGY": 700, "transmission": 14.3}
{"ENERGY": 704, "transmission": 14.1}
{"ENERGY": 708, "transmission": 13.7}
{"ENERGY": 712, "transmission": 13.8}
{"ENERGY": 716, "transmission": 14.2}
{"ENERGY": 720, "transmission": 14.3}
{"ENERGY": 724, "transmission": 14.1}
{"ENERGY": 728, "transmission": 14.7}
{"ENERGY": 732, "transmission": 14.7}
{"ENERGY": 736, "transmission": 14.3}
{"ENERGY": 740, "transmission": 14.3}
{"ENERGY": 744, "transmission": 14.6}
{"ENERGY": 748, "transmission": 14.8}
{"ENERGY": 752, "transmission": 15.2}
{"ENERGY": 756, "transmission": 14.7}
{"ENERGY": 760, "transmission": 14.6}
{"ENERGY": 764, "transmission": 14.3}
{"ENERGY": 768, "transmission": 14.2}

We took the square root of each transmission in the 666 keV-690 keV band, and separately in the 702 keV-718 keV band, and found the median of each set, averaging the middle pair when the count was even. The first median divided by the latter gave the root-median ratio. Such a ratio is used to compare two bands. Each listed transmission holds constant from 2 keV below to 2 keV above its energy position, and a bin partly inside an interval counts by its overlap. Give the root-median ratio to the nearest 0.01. 0.99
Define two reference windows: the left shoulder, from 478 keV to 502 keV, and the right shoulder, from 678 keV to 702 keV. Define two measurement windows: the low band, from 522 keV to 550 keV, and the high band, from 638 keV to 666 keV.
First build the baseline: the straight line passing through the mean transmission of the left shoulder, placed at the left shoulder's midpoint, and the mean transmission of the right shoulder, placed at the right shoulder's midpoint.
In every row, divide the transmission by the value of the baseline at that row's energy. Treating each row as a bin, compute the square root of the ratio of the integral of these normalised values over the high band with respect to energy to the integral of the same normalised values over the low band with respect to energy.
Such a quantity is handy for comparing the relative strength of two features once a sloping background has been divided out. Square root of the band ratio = 1.02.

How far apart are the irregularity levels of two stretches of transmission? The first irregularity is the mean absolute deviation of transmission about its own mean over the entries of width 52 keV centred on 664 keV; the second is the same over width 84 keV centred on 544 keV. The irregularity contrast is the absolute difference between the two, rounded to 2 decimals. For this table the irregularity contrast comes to 0.27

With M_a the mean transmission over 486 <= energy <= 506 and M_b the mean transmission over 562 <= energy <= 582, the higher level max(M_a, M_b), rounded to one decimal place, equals 17.9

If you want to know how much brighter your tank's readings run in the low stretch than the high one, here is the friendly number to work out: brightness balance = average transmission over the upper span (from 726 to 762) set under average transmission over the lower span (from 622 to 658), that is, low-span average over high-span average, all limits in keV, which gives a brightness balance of 1.05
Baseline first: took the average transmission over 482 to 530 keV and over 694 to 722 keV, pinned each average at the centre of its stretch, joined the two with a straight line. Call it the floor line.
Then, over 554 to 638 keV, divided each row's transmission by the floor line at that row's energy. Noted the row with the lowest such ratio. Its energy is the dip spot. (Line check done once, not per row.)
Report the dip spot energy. 616 keV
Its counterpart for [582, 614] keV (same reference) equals 592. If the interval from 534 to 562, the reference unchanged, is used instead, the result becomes 536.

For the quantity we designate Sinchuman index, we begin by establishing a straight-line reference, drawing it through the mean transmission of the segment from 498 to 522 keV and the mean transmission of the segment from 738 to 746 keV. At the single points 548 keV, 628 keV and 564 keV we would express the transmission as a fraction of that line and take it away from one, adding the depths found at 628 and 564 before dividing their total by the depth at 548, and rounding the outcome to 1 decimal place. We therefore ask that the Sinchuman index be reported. 1.0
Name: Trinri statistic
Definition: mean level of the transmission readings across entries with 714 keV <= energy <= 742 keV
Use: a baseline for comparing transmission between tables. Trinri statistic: 14.4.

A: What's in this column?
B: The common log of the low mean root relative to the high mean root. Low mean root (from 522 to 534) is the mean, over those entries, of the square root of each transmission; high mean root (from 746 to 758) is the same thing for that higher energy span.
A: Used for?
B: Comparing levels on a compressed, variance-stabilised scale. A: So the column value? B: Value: 0.032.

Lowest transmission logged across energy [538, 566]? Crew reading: 16.2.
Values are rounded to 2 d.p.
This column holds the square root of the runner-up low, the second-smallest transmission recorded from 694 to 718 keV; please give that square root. 3.71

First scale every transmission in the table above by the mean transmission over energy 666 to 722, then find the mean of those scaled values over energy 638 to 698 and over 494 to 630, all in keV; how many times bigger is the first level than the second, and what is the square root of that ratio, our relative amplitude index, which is 0.93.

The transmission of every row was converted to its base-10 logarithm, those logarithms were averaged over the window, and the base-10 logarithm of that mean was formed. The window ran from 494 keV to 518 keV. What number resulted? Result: 0.096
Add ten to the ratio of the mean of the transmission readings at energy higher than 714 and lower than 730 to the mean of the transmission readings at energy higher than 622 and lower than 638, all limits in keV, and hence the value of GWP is 10.9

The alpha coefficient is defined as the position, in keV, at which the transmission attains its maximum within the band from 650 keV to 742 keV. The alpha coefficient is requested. 652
